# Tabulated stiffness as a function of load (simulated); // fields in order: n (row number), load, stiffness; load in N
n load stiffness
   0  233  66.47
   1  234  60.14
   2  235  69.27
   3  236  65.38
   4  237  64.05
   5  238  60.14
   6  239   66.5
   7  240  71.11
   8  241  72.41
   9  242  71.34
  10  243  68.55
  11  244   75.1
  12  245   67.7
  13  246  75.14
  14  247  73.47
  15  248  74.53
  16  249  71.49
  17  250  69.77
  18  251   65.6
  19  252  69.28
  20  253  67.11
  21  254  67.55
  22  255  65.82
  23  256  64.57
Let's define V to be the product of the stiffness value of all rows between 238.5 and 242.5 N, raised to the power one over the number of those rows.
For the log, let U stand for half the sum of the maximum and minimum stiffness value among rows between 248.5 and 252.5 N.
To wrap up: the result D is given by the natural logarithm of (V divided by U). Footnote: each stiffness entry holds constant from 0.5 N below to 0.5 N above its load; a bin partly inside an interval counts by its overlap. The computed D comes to 0.03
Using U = 69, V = 70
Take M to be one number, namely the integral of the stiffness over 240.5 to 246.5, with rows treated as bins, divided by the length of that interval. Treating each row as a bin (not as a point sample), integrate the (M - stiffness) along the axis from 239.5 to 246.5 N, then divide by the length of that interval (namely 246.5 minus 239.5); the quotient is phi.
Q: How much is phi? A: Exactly 0.1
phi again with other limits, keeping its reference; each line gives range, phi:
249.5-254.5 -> 3.8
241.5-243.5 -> 1.8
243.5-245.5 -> 0.3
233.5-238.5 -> 7.9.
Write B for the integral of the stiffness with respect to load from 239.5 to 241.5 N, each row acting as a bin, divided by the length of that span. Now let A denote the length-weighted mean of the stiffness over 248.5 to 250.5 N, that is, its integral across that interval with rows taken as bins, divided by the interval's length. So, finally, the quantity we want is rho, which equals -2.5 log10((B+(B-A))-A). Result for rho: -0.9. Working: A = 70.6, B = 72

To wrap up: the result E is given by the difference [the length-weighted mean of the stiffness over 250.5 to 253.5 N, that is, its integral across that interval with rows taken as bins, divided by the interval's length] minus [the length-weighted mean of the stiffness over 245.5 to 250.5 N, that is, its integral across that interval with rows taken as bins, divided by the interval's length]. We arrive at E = -6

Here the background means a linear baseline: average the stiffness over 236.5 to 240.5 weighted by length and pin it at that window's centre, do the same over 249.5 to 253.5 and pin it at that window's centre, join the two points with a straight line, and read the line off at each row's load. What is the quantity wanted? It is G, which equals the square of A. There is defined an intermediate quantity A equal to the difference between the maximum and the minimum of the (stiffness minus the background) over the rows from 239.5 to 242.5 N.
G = 2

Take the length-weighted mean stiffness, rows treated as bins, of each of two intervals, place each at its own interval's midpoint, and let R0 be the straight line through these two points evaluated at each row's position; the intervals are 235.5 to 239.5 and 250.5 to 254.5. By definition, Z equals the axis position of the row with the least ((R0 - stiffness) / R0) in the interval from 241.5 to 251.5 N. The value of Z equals 244 N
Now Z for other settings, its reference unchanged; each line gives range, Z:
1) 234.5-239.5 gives 235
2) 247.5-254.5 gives 248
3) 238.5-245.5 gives 244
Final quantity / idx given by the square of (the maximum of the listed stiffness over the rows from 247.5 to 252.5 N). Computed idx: 5555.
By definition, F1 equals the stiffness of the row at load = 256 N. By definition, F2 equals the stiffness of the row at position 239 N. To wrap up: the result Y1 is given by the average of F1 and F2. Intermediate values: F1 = 64.57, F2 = 66.5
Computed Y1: 65.5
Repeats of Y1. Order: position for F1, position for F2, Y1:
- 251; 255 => 65.7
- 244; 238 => 67.6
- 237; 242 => 67.7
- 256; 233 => 65.5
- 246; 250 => 72.5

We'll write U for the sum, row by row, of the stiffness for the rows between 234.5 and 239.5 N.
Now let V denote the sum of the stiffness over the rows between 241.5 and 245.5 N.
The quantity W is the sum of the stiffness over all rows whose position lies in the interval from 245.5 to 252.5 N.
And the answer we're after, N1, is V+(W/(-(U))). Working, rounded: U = 325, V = 283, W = 499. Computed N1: 281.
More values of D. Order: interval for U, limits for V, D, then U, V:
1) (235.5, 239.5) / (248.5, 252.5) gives 0.09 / 63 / 69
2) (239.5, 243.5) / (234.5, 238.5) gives -0.09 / 70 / 65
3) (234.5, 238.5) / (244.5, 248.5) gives 0.12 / 65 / 73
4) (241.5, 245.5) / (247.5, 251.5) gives -0.02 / 71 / 70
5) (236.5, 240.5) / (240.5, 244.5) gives 0.09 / 66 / 72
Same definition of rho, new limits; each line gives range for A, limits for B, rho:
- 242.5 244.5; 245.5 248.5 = -1.8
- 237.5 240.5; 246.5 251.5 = -2.5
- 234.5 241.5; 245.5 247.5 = -2.9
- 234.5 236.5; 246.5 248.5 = -2.8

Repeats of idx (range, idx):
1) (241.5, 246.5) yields 5646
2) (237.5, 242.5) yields 5243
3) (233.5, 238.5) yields 4798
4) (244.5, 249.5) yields 5646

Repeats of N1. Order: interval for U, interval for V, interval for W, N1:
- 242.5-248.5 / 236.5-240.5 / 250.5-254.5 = 261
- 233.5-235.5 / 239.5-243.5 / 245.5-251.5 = 280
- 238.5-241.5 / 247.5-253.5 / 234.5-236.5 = 417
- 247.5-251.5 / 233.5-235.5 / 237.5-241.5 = 128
